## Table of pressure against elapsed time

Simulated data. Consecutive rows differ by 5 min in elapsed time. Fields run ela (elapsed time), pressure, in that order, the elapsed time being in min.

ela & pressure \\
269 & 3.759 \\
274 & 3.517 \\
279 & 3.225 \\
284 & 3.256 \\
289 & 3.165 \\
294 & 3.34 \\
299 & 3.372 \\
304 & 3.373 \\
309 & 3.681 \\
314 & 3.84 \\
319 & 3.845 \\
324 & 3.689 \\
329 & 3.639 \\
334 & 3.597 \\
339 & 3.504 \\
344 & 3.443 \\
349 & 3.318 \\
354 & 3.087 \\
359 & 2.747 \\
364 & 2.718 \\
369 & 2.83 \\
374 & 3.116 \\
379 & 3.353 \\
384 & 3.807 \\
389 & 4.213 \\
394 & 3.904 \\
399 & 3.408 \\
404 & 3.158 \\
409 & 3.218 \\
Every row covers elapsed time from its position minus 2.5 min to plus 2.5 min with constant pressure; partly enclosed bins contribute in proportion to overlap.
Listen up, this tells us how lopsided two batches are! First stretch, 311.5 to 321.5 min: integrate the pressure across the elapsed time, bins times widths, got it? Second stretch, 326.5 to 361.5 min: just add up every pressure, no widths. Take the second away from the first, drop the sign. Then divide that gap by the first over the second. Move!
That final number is 9.2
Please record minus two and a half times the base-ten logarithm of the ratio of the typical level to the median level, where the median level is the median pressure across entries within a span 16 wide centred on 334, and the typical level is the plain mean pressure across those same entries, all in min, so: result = 0.005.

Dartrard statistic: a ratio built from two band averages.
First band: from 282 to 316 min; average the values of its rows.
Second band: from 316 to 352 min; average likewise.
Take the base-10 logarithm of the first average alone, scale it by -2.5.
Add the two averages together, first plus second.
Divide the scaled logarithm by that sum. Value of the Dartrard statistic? -0.191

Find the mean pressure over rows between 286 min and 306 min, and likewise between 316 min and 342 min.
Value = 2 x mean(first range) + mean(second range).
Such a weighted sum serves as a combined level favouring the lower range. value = 10.3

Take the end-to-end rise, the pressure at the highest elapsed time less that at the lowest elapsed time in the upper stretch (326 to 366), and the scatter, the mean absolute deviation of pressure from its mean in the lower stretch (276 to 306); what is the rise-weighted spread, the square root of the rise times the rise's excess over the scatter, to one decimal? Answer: 1.0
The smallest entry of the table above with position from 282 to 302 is 3.165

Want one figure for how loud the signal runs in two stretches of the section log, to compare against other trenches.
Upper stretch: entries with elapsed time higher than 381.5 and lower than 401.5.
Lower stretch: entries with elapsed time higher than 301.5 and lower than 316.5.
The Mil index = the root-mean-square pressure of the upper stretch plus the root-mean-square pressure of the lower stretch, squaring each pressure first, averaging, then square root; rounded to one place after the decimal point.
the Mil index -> 7.5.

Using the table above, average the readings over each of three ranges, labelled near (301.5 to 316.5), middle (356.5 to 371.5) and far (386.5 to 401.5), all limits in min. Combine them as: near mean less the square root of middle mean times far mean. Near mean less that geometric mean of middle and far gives 0.37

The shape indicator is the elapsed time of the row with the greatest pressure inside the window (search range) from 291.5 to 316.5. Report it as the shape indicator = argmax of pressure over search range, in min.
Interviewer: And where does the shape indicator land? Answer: 314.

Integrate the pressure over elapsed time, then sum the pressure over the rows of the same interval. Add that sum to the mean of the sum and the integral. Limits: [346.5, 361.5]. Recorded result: 37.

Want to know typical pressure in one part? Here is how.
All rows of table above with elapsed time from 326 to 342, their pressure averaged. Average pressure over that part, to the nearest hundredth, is 3.58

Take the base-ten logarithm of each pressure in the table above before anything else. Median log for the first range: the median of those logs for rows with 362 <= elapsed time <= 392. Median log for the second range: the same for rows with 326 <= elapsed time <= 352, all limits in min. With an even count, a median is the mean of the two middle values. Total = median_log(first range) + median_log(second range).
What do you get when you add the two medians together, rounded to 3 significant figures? 1.05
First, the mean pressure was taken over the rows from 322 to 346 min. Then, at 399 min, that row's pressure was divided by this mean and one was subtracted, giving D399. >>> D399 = -0.05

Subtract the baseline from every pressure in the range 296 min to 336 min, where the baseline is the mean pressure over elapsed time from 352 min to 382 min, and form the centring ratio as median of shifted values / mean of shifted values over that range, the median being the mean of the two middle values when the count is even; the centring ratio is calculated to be 1.05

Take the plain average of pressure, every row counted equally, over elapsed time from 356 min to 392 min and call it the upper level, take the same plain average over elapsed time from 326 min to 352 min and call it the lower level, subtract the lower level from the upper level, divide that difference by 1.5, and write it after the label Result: -0.16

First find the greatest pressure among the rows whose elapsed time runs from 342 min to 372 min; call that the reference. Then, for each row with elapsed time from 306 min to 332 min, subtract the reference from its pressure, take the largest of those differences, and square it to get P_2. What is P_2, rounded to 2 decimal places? 0.16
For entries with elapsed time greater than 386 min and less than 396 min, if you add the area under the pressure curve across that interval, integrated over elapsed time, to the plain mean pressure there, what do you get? 44.6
